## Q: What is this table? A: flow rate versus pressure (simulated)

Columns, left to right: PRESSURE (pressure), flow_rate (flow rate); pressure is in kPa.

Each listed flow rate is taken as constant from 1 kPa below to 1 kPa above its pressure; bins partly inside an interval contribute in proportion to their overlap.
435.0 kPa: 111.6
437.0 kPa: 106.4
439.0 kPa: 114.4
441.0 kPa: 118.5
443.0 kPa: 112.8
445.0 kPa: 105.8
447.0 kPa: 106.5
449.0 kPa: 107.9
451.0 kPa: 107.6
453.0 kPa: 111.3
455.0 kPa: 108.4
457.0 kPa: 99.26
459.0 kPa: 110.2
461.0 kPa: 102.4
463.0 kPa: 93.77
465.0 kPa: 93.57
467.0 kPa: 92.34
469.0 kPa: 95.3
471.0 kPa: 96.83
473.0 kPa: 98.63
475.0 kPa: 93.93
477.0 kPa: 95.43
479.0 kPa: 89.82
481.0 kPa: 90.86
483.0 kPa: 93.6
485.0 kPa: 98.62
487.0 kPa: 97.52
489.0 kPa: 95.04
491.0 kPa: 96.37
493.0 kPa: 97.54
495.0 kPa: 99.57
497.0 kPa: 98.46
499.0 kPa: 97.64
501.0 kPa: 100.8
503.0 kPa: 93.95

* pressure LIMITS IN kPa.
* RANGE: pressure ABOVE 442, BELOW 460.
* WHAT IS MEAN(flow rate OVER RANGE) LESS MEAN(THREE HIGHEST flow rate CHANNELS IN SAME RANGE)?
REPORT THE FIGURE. -3.7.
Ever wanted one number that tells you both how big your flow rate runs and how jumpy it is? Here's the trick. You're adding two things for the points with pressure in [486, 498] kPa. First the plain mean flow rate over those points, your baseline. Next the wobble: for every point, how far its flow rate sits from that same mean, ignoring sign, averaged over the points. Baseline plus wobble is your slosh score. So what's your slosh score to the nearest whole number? 99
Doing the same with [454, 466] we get 107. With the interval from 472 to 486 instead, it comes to 97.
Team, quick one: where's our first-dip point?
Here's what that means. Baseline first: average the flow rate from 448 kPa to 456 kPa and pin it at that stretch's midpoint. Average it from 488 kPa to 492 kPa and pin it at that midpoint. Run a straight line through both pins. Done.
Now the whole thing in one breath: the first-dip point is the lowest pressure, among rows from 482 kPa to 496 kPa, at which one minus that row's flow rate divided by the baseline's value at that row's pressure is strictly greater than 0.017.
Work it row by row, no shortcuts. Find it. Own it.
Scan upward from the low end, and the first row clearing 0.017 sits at 483.0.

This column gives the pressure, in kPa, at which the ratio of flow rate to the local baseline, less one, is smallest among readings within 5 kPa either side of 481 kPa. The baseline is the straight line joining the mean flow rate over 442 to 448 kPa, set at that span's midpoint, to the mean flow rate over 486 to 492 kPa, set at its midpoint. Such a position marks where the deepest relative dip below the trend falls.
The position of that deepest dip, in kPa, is 479.0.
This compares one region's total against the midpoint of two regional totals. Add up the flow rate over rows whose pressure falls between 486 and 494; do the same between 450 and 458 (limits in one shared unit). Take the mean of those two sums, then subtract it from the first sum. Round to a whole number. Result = -20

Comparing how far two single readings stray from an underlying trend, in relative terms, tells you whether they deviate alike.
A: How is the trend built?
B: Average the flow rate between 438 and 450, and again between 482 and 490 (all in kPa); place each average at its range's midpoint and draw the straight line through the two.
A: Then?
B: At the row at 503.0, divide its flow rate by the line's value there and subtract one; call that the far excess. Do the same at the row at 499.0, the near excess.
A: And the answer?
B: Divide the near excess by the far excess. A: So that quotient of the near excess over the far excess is 1.6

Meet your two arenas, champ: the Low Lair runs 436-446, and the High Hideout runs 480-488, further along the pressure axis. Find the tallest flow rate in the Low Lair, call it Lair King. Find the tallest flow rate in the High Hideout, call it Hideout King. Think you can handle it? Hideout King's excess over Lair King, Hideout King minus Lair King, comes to -20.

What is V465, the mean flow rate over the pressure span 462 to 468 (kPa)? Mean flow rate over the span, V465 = 93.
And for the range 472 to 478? 96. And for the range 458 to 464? 102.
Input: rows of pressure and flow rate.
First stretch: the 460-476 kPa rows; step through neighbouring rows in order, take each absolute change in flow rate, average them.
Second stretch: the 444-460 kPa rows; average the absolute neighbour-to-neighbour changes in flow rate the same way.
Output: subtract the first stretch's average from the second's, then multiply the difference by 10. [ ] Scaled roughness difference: 11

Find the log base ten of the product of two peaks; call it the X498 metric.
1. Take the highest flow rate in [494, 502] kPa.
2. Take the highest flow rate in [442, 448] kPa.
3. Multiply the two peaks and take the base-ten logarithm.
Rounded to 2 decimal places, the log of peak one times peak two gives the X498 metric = 4.06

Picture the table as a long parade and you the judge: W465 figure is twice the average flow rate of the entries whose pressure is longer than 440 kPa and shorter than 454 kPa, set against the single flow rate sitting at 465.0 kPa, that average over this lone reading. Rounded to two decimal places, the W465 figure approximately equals 2.35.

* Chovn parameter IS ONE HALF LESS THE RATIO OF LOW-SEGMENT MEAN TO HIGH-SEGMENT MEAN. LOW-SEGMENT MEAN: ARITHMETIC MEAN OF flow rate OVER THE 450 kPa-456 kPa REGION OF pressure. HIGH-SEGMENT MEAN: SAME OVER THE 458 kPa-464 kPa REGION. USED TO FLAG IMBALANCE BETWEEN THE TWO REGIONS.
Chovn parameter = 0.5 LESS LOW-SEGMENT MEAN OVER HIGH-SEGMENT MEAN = -0.57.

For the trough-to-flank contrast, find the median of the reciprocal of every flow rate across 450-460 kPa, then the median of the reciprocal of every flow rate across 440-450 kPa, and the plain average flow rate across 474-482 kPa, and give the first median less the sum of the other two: -92.5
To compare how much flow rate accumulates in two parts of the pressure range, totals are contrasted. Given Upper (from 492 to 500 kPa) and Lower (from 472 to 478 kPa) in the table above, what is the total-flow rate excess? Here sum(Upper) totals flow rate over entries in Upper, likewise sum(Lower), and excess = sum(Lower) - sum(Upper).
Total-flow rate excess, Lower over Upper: -105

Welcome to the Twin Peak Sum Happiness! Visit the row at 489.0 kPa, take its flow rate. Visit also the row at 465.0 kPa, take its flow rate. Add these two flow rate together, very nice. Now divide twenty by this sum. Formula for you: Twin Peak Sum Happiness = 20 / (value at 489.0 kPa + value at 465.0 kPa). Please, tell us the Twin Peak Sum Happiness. 0.106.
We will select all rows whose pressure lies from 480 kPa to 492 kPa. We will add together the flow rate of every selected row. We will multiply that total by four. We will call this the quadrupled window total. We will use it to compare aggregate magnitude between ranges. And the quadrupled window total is 2288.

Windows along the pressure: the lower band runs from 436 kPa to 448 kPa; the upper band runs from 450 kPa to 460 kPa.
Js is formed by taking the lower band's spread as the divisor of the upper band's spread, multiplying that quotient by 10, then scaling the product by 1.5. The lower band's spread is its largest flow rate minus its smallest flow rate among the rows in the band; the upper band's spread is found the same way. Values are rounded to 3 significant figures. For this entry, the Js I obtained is 14.2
